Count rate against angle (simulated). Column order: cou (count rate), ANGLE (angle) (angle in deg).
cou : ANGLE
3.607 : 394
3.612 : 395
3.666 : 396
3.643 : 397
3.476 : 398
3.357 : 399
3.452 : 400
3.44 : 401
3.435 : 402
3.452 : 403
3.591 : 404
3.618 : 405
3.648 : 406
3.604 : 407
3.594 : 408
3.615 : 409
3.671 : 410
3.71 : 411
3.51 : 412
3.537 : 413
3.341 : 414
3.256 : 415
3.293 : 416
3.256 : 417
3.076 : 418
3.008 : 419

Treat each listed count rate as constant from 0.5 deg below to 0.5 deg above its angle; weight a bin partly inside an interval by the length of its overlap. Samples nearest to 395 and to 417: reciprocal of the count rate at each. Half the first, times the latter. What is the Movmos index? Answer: 0.043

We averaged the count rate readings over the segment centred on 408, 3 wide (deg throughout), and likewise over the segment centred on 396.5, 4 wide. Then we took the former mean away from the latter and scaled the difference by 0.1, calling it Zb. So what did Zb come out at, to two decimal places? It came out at 0.00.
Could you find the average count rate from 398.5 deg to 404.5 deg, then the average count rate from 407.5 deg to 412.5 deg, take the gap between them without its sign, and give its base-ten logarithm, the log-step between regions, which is -0.78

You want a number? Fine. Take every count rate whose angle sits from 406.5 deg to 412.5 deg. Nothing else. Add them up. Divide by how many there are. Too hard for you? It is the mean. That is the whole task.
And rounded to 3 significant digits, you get 3.62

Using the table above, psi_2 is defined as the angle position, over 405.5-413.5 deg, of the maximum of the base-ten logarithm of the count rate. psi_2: 411 deg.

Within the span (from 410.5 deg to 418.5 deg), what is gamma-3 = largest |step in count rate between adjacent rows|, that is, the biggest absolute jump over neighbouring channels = 0.20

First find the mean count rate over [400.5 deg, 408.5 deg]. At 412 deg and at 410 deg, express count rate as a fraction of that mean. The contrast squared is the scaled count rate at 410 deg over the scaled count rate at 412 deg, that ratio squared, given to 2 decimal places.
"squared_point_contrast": 1.09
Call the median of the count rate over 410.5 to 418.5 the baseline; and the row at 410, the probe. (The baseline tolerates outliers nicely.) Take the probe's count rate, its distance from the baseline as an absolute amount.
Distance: 0.35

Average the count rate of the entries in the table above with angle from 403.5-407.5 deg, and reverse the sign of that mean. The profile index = -3.62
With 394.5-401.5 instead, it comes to -3.52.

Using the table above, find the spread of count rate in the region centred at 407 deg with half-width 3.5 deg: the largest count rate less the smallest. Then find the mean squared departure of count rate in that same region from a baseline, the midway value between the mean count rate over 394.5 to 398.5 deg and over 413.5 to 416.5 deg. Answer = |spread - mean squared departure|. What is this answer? 0.05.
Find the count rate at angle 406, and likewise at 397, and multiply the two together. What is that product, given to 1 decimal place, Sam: 13.3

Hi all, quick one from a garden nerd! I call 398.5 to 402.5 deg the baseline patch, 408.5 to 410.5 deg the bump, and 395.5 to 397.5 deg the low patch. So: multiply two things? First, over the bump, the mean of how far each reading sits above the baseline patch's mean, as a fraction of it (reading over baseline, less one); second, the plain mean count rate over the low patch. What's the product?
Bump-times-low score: 0.237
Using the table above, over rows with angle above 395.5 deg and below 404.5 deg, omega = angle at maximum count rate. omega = 396 deg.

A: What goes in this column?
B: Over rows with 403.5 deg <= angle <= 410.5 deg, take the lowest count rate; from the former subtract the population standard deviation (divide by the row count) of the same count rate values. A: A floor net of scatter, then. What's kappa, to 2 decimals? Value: 3.56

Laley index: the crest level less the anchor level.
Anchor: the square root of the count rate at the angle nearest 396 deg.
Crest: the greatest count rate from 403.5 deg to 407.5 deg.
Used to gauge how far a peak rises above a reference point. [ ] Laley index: 1.73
